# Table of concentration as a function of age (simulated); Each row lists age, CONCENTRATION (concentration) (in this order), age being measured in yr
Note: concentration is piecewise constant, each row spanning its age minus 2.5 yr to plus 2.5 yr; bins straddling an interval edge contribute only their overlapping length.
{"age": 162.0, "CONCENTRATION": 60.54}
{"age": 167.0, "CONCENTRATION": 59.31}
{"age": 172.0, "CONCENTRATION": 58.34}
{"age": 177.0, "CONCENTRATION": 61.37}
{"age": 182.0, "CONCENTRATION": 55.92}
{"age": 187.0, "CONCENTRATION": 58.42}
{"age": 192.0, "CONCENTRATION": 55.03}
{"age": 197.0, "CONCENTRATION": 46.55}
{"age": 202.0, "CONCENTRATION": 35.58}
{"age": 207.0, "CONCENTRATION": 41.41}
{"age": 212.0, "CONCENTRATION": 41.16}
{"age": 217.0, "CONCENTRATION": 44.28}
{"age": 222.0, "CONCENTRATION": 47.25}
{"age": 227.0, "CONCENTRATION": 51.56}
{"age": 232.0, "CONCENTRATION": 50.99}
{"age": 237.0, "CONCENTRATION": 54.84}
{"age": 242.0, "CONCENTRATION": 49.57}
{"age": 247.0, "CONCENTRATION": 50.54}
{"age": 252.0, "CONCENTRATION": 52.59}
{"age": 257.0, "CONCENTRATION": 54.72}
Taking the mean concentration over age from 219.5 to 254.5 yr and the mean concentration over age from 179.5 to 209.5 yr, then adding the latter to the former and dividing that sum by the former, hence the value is 1.96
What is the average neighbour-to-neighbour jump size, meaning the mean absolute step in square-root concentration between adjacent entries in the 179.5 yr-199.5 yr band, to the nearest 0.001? 0.329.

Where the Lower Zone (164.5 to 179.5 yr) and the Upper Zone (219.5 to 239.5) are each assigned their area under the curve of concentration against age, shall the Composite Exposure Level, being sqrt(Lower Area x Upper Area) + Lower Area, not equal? 1852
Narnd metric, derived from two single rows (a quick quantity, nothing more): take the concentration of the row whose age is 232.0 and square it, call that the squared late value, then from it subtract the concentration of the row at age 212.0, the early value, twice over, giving 2518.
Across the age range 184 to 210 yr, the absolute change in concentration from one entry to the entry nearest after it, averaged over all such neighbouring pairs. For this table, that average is 7.2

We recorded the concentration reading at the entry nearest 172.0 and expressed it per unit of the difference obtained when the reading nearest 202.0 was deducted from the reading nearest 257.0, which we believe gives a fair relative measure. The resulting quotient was 3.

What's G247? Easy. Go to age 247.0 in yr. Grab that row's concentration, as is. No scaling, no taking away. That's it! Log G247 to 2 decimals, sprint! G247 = 50.54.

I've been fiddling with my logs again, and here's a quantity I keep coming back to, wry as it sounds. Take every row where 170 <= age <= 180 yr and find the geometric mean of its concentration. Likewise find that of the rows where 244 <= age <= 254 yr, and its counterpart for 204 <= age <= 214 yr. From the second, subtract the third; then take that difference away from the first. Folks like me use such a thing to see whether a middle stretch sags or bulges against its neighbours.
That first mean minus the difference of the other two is 50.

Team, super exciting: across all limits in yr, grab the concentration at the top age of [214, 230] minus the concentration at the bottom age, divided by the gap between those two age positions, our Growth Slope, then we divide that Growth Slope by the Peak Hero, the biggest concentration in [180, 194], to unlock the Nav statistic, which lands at 0.012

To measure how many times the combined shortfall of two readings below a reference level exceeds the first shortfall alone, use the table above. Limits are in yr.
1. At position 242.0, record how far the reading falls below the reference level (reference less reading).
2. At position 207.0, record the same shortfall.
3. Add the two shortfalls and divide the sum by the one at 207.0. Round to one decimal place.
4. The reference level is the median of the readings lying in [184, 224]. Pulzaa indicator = 0.0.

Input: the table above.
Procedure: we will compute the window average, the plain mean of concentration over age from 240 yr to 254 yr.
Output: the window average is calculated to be 51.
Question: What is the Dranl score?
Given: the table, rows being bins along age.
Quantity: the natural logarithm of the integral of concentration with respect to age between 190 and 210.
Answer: 6.79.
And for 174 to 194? 7.05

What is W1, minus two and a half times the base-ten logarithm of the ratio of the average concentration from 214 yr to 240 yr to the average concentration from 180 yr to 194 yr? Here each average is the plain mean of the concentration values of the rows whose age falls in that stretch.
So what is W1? 0.14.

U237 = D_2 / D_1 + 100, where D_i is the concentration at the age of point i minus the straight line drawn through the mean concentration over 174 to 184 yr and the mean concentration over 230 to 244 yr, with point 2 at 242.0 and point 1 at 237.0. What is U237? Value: 99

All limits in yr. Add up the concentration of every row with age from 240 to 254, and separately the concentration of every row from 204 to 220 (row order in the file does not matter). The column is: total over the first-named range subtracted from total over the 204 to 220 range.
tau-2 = -26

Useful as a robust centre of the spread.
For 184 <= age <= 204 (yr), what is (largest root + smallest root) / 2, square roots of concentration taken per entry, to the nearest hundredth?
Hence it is 6.80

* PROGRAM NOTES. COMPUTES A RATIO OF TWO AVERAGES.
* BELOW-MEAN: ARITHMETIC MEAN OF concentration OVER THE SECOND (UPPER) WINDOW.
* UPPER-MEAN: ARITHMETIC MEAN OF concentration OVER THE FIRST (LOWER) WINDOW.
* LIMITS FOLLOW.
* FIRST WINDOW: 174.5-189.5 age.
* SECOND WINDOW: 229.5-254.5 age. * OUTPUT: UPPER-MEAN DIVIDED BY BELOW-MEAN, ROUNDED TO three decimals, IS 1.133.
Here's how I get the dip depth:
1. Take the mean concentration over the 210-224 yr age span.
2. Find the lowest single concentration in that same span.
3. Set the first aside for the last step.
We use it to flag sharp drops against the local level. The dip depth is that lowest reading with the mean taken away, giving -3.1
